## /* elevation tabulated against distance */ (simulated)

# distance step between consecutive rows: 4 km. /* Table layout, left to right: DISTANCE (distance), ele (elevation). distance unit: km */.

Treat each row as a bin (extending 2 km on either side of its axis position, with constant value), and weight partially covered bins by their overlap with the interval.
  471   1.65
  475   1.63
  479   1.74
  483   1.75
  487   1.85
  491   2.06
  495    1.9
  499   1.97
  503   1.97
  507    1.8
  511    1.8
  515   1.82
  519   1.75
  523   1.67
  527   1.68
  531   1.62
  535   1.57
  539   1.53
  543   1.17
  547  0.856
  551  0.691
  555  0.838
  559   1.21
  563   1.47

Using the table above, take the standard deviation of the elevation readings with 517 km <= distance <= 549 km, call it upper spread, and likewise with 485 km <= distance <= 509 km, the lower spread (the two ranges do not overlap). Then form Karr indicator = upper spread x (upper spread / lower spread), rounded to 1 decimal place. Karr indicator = 1.0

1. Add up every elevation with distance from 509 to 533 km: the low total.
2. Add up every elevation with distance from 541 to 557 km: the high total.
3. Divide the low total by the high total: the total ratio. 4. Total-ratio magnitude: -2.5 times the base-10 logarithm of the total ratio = -1.2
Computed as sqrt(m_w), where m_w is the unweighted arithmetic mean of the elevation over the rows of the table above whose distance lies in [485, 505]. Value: 1.40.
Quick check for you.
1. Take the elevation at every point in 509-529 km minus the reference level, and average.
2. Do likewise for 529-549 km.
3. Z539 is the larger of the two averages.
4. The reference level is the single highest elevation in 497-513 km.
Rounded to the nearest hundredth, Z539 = -0.23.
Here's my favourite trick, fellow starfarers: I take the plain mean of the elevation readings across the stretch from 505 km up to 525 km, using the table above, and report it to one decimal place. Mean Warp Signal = 1.8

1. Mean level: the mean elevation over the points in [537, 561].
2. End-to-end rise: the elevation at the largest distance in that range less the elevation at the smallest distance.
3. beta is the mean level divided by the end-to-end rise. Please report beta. -3.3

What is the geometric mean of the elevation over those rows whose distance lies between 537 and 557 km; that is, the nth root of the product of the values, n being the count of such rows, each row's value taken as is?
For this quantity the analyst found 1.0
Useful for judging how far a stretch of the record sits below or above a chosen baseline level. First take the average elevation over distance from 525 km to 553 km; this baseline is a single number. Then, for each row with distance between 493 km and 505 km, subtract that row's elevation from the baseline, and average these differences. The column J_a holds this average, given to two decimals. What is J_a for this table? -0.64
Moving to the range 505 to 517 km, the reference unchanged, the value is -0.50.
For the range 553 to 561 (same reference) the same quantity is 0.28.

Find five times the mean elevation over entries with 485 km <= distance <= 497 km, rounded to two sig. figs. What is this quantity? 9.7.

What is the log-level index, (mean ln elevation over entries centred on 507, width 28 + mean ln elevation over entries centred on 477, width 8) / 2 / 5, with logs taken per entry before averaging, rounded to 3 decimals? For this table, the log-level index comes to 0.114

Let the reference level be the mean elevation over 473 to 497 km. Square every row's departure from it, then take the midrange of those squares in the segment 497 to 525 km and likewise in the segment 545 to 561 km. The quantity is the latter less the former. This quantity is 0.8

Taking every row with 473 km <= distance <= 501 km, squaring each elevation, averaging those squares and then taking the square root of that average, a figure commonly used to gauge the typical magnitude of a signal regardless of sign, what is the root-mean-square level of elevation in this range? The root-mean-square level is 1.85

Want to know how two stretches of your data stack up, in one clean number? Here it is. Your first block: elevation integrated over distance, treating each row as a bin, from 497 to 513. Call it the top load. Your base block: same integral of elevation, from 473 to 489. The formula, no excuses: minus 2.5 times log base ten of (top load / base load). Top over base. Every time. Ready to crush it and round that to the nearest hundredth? -0.09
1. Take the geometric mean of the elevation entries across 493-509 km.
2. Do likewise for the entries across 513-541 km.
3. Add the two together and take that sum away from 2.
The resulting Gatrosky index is -1.57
